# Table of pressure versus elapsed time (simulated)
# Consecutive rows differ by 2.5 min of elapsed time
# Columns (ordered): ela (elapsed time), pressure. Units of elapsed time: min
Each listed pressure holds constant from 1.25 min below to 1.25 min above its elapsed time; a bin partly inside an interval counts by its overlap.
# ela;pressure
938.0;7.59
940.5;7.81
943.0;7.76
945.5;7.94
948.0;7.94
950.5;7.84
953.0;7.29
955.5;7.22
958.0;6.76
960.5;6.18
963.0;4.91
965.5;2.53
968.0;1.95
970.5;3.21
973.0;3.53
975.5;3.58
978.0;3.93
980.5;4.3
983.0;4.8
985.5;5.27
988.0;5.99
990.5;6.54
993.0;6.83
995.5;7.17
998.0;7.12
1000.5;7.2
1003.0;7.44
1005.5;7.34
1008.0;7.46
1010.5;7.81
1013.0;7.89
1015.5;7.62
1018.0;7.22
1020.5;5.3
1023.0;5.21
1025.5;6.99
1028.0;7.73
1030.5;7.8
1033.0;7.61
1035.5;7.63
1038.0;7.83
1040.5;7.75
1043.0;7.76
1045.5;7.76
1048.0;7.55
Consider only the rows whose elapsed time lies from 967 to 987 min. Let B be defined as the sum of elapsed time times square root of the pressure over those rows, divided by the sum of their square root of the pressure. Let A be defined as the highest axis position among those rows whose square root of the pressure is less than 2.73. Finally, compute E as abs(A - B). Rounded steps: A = 985.5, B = 977.5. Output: 8.0 min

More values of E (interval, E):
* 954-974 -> 9.8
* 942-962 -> 9.0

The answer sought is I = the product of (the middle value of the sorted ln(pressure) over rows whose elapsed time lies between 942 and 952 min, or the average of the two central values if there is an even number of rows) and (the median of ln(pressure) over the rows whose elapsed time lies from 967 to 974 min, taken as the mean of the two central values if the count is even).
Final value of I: 2.4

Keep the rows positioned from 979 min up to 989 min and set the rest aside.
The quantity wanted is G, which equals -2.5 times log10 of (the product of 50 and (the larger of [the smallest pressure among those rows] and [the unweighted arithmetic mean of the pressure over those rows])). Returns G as -6.01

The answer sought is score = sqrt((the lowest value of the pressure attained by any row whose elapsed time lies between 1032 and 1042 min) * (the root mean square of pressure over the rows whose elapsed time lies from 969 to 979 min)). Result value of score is 5.2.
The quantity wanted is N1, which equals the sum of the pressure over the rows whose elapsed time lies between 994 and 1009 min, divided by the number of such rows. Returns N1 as 7.3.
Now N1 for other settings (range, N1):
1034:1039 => 7.7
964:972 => 2.6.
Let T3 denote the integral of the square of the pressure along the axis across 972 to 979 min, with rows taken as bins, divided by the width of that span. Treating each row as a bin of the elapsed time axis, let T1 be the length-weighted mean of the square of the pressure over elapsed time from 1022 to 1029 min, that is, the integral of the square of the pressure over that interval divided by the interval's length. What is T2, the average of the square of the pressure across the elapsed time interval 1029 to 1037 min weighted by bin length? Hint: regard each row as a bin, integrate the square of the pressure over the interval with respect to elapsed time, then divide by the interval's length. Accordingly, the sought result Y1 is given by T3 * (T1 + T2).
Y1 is 1415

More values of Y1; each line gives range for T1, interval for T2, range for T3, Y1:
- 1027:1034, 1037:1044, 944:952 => 7462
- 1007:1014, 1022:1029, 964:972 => 793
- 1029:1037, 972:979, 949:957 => 4031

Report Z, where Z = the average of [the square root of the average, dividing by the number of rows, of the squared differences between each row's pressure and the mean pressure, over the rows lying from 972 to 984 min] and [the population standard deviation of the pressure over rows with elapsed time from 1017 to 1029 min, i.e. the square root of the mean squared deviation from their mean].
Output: 0.8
